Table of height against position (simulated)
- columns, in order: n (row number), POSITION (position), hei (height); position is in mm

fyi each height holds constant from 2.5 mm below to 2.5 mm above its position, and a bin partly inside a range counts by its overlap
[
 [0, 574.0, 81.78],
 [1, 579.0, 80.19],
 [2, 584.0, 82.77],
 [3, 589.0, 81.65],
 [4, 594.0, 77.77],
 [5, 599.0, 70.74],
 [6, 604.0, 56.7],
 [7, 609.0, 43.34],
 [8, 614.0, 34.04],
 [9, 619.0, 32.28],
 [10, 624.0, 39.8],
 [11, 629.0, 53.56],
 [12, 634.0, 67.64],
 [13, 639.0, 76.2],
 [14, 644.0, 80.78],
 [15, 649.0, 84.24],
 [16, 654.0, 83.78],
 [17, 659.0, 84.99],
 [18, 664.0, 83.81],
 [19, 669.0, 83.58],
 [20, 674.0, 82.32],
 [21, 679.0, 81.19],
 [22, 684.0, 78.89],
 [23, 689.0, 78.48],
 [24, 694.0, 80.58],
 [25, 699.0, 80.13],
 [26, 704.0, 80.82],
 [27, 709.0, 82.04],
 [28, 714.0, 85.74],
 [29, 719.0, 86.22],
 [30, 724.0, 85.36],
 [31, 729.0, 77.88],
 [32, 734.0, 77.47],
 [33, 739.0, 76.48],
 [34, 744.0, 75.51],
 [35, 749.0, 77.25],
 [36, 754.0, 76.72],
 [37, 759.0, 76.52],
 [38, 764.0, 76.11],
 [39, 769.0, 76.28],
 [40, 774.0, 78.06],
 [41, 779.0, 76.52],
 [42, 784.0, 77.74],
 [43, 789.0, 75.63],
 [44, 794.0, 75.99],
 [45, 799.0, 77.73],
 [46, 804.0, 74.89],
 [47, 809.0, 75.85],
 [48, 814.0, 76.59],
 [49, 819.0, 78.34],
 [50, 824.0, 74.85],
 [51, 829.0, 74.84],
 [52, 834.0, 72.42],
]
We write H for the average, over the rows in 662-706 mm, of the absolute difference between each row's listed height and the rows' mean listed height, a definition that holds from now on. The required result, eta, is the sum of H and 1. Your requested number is 2.5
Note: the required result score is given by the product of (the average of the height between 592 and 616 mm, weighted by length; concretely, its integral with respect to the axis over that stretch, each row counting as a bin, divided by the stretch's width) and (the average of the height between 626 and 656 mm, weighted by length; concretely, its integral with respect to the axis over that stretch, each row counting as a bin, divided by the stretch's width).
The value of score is 4164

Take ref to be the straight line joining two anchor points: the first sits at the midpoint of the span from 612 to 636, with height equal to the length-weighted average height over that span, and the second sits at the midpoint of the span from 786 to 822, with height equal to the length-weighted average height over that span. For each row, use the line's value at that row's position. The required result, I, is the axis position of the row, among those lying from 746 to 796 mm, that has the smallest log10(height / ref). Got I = 794.0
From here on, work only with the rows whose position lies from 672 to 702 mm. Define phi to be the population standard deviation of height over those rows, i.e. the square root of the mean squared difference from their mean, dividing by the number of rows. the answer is 1.3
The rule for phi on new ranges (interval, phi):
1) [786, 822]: 1.1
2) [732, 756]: 0.7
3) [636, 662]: 3.2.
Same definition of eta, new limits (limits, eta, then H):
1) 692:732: 3.6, 3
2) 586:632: 16.4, 15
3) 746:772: 1.3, 0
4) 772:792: 1.9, 1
